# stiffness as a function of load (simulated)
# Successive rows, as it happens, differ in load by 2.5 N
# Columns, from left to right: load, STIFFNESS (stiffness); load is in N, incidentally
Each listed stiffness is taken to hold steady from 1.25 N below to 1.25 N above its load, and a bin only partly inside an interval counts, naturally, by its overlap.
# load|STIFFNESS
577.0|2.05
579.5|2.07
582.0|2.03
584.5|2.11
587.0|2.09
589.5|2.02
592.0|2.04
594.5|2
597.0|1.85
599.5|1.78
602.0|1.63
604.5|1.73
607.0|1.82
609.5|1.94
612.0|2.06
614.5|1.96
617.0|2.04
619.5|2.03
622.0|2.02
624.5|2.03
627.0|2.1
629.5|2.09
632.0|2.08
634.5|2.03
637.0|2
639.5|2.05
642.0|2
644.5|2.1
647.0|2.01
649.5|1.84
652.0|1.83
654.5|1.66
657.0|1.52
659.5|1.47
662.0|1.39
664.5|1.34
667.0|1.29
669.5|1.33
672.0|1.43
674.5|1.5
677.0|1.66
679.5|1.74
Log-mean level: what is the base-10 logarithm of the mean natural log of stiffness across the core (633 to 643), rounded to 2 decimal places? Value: -0.15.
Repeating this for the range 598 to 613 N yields -0.22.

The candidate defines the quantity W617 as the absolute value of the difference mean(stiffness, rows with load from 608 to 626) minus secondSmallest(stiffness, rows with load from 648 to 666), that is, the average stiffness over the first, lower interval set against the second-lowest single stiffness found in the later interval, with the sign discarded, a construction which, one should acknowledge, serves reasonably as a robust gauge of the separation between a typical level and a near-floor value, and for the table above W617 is 0.62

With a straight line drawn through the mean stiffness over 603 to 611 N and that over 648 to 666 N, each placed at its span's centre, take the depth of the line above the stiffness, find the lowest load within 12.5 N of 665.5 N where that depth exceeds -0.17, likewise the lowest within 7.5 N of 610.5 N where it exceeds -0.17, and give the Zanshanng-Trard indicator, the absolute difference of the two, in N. 50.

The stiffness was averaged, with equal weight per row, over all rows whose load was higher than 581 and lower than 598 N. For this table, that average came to 2.02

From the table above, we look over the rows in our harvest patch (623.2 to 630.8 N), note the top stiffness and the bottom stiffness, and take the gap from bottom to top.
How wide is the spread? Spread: 0.070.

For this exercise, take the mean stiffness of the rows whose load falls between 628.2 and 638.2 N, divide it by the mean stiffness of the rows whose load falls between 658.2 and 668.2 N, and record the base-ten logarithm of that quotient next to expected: 0.17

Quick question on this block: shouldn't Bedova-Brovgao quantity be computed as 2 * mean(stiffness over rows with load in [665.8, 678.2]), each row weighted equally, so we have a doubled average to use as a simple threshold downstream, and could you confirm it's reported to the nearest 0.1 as 2.9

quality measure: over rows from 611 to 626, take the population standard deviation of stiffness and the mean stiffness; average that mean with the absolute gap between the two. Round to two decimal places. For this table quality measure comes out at 2.01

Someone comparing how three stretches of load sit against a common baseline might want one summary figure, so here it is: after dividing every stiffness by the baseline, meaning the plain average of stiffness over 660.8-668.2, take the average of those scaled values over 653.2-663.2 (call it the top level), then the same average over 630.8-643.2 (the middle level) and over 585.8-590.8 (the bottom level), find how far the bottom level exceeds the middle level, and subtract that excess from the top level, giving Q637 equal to 1.11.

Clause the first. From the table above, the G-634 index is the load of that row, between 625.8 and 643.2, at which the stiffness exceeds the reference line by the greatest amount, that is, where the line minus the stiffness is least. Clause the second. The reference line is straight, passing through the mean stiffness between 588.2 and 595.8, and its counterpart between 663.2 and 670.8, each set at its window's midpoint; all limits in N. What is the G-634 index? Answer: 639.5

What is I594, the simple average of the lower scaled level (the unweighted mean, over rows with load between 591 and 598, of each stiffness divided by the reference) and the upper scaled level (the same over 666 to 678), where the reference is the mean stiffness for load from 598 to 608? 0.98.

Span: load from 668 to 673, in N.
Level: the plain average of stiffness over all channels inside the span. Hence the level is 1.4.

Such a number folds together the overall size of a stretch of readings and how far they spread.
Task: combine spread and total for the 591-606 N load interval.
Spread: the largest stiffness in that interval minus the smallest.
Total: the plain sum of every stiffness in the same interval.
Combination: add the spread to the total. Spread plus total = 11.4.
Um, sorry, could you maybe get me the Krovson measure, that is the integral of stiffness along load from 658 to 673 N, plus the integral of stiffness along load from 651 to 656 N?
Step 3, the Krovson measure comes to 29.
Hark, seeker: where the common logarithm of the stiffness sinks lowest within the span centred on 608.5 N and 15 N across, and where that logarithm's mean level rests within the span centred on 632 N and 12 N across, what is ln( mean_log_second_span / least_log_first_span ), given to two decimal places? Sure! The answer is 0.39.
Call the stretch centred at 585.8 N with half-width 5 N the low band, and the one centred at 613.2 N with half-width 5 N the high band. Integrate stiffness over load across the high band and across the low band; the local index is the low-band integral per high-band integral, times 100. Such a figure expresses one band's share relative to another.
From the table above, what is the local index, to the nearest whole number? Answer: 103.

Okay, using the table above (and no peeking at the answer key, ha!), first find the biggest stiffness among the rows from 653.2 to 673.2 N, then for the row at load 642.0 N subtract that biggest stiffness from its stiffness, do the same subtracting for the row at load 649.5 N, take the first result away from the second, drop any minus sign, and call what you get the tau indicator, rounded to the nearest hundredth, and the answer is 0.16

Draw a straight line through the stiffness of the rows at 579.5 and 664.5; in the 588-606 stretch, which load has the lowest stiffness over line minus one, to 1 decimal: 602.0 N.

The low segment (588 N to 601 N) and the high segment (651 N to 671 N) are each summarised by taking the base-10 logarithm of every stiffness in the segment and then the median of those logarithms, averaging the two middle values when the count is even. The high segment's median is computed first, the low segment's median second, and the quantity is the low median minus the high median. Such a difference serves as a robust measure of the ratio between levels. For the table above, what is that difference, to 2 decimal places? 0.15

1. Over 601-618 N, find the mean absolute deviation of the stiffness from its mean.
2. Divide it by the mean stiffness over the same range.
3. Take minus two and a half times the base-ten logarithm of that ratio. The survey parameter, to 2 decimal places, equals 2.87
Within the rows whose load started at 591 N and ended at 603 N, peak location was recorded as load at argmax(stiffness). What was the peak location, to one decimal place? 592.0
